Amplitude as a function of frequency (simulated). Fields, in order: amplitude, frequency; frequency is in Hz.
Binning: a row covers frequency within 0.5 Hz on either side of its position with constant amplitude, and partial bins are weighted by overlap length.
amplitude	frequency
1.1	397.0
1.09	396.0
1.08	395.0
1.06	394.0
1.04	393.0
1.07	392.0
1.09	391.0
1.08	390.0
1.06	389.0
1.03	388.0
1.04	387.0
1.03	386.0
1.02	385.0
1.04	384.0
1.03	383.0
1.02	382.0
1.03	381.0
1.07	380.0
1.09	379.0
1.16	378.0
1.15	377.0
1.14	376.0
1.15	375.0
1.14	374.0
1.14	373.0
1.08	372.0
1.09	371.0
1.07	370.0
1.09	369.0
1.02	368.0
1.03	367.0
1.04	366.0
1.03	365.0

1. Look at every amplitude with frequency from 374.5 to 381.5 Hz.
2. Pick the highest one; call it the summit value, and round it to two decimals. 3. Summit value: 1.16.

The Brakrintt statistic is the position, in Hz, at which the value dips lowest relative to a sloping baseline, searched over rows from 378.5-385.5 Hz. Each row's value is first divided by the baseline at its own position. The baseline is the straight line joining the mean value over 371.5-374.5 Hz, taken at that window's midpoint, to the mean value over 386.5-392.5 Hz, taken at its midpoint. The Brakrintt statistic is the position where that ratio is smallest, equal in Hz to 382.0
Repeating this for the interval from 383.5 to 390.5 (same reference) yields 385.0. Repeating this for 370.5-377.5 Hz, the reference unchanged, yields 372.0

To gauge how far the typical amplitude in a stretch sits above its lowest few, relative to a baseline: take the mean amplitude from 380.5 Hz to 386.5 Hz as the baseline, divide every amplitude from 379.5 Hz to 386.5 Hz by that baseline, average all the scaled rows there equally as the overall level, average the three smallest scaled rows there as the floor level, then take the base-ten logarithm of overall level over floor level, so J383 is 0.005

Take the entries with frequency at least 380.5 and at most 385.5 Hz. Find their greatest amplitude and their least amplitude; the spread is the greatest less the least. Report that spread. 0.020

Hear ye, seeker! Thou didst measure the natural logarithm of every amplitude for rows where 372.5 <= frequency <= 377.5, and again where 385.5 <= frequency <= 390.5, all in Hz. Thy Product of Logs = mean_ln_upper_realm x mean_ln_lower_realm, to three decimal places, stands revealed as 0.006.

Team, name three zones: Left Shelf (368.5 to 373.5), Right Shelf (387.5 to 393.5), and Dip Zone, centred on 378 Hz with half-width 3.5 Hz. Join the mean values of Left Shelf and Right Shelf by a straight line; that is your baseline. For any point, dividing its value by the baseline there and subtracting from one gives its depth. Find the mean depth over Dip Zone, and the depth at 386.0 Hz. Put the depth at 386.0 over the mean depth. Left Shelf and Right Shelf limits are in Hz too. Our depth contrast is -1.3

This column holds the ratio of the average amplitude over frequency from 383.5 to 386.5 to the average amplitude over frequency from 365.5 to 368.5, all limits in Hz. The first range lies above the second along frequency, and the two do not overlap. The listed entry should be 1.00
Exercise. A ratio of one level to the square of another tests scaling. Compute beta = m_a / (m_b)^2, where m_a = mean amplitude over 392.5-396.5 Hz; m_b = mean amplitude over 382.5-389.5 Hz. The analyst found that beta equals 1.00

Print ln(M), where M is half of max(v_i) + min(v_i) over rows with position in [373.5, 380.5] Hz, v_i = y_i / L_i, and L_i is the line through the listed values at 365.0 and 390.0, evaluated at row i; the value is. 0.053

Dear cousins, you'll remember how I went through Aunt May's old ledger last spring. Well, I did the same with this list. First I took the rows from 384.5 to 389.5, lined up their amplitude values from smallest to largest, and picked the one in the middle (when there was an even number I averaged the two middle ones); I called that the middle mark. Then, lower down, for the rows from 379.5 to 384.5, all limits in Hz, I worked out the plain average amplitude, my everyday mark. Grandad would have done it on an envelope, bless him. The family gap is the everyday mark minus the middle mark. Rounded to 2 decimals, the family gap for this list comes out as 0.01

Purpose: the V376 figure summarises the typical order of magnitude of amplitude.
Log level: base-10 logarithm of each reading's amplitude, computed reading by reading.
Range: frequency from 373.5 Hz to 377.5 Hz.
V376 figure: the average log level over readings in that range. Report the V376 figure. 0.059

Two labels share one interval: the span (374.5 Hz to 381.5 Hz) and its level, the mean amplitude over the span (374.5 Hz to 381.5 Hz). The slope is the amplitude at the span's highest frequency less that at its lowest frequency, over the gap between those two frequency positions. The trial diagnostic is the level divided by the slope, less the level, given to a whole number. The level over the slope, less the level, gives -57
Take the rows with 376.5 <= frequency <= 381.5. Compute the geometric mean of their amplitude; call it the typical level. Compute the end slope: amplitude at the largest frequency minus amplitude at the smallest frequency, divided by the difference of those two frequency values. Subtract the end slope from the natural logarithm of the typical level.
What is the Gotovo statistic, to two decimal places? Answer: 0.12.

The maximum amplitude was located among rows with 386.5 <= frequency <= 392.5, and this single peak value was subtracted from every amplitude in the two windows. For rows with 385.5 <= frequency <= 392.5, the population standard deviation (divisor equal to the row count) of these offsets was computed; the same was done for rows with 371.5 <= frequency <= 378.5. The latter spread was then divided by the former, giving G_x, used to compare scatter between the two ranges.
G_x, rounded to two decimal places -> 1.08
